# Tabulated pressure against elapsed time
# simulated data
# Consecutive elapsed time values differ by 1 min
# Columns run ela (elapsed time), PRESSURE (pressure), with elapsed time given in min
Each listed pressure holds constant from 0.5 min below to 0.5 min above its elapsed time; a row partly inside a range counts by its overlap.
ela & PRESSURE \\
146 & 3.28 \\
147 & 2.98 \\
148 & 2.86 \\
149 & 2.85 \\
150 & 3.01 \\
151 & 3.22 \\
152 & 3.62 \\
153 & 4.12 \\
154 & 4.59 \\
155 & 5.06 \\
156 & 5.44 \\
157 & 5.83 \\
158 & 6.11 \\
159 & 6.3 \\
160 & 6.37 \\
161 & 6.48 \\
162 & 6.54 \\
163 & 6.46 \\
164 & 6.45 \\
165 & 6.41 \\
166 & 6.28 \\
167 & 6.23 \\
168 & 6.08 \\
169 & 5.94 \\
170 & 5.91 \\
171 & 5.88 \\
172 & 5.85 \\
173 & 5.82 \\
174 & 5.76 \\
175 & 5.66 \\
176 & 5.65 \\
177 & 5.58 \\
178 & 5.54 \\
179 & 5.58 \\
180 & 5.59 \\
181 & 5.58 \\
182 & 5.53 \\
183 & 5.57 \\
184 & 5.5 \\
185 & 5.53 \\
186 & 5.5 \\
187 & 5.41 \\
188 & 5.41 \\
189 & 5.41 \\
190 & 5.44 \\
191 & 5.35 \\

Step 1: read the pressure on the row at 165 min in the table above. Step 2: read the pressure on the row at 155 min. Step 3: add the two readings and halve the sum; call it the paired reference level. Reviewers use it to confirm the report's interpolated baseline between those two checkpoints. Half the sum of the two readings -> 5.7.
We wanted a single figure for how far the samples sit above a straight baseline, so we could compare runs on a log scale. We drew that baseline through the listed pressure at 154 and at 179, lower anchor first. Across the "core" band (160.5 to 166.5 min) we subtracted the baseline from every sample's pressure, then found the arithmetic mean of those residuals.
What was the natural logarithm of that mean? 0.39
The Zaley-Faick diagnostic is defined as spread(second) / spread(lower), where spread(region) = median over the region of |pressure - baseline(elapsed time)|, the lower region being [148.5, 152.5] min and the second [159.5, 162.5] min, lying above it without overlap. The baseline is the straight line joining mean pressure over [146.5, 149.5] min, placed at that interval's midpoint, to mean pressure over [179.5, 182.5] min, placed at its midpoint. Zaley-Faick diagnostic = 24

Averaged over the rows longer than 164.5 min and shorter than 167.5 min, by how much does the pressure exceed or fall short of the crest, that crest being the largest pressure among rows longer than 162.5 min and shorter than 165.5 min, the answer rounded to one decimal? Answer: -0.2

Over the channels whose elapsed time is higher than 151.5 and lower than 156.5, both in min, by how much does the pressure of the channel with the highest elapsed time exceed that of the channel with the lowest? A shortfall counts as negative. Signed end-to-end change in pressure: 1.8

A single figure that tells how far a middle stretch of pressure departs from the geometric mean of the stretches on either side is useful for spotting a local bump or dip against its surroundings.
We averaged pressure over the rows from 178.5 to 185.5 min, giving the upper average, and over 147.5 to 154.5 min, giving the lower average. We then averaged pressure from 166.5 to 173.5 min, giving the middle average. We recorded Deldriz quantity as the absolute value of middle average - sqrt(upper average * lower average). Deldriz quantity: 1.57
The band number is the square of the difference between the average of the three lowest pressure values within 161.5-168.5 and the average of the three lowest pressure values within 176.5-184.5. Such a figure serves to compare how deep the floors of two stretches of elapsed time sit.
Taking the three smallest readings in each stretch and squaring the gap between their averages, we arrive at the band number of 0.5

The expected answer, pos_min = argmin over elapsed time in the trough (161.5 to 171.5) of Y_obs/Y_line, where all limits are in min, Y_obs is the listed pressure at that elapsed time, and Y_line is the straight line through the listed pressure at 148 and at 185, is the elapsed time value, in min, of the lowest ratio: 171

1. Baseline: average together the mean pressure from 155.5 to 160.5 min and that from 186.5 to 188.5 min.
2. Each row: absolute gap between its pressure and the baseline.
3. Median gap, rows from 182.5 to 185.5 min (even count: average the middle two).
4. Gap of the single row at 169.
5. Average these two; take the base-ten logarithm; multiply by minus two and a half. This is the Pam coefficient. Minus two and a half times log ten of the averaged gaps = 1.72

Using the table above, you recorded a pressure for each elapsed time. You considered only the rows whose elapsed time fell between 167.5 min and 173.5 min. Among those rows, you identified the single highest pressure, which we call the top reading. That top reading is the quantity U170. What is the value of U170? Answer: 6.08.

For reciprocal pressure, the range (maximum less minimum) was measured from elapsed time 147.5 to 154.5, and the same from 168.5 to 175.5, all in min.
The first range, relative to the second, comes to 16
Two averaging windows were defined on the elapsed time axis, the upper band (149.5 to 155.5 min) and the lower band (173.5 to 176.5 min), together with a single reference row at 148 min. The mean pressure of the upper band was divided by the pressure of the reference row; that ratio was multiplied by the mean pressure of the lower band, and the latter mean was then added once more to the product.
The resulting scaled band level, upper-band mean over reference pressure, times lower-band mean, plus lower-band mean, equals 13.5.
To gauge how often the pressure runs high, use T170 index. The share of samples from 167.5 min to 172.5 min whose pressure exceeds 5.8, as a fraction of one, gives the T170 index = 1.0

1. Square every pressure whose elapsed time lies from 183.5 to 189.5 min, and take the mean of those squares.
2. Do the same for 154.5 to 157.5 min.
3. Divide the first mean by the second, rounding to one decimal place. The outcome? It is 1.0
